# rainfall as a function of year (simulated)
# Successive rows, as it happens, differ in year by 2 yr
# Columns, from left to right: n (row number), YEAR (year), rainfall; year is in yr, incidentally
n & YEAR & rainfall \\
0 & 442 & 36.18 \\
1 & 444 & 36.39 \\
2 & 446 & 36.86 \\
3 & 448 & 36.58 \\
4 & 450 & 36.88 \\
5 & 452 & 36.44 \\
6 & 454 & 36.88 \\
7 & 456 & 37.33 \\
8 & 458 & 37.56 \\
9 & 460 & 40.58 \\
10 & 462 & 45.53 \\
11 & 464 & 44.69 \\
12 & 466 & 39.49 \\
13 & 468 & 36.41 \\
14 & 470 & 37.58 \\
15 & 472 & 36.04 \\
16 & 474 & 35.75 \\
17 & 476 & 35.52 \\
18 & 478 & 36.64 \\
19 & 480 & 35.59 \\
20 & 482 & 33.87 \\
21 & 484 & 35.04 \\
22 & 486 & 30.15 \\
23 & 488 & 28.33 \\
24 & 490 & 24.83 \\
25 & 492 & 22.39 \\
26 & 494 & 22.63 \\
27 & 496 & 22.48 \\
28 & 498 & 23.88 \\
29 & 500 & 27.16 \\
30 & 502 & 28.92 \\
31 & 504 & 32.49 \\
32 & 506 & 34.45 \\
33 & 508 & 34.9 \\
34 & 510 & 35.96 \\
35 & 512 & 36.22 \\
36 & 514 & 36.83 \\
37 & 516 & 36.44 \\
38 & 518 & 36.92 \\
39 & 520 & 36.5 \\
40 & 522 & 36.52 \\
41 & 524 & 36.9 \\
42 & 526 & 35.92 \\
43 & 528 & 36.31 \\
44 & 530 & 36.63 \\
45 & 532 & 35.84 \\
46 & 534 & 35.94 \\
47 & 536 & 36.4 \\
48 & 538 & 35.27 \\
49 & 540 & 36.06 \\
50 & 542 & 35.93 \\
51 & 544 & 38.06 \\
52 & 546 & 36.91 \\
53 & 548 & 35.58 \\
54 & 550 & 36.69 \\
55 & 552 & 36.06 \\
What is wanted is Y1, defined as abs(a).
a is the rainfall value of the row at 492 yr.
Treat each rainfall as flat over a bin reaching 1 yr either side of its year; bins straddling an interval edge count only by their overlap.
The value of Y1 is 22.4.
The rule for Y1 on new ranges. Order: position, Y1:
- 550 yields 36.7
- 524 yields 36.9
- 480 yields 35.6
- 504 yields 32.5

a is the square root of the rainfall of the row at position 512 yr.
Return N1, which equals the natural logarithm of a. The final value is 1.79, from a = 6.02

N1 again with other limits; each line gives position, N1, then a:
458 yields 1.81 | 6.13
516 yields 1.80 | 6.04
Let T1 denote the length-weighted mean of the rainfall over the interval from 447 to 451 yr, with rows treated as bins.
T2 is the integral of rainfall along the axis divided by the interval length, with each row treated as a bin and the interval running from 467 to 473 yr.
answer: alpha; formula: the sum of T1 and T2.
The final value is 73.4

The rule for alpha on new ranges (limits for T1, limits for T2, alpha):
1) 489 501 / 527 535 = 60.1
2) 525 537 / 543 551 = 73.0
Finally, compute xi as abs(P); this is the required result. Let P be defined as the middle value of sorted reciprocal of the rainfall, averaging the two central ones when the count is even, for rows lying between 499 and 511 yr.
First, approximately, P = 0.0299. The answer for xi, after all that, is 0.0299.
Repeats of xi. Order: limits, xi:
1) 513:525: 0.0273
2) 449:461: 0.0270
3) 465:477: 0.0276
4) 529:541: 0.0278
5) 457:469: 0.0250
